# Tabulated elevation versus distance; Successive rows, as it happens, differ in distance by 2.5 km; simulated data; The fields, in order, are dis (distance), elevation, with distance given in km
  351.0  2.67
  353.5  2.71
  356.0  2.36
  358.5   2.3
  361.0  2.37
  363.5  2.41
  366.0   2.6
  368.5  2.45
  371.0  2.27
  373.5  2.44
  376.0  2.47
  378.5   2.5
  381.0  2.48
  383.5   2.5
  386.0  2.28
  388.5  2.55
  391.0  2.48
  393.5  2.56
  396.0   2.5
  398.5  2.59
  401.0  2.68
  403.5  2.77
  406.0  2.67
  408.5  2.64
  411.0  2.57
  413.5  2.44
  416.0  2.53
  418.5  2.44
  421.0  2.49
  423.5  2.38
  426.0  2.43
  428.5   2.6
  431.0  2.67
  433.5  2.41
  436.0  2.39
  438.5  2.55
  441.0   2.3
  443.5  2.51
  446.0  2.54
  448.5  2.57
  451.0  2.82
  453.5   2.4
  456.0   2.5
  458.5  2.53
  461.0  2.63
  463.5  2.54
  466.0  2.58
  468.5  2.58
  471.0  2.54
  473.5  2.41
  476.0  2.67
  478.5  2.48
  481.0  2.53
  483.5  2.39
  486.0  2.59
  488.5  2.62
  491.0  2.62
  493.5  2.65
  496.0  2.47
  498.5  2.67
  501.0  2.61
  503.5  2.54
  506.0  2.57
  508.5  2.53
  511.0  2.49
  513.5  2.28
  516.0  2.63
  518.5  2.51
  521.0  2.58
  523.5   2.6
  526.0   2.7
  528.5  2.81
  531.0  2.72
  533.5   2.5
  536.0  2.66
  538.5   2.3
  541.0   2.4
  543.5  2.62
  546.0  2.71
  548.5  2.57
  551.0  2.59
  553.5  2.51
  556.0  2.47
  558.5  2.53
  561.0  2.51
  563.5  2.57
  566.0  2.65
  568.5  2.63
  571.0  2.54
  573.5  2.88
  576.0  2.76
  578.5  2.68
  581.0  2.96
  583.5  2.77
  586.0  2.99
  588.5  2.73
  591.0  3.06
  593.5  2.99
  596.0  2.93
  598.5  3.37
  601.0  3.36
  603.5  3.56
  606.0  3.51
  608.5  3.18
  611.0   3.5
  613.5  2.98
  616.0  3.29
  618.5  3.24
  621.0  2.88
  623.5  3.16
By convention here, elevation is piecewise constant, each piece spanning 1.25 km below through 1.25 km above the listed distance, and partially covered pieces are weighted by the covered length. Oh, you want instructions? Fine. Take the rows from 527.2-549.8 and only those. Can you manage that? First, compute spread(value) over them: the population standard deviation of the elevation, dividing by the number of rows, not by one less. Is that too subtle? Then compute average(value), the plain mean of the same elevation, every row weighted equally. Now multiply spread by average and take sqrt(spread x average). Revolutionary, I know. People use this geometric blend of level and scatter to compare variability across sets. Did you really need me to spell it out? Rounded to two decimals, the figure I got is 0.63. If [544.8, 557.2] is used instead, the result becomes 0.46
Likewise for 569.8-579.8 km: 0.58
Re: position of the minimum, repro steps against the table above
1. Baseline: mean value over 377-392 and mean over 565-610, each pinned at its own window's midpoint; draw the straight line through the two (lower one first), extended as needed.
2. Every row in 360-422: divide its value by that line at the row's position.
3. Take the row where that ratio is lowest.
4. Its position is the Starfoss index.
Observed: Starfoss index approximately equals 386.0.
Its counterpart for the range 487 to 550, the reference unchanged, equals 538.5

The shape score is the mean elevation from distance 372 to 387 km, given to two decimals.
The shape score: 2.44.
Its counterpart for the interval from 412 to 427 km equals 2.45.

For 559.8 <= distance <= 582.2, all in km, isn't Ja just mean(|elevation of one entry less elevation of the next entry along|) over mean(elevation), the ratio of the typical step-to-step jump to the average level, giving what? 0.050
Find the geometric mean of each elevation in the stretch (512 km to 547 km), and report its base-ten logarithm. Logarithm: 0.410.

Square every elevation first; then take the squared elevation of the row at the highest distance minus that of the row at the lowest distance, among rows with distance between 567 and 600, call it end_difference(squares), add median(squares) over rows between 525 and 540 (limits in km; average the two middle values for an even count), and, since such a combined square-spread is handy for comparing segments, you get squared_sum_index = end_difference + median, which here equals 12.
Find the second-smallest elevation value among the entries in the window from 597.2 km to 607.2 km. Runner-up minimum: 3.37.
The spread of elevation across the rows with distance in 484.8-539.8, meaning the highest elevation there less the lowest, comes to 0.53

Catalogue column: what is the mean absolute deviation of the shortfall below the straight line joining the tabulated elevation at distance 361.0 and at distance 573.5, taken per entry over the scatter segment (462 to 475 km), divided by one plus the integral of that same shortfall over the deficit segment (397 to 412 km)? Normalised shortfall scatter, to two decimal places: -0.03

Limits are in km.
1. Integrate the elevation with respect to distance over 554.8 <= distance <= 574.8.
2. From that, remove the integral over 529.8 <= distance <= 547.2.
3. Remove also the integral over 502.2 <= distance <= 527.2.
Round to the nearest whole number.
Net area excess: -56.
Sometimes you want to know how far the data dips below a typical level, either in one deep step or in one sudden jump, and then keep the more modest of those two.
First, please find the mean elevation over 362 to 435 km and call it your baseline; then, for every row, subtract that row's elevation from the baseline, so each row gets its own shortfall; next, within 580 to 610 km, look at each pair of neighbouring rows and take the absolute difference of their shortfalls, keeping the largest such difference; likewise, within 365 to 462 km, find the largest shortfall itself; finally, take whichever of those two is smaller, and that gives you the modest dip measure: 0.24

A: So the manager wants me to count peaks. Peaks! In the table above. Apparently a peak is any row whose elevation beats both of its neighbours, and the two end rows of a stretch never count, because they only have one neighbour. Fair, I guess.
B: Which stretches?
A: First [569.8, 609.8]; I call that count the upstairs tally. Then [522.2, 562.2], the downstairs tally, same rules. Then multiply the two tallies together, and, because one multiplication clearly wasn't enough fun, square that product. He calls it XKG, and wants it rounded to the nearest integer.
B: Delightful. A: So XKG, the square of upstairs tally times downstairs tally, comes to 900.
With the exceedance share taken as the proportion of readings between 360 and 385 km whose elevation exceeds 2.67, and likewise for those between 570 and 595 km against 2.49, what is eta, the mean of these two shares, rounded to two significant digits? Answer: 0.50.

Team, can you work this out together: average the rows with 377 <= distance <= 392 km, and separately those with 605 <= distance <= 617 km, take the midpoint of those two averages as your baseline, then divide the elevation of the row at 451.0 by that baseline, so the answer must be 0.980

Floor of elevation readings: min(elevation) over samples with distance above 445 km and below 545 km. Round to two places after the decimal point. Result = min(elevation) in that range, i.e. 2.28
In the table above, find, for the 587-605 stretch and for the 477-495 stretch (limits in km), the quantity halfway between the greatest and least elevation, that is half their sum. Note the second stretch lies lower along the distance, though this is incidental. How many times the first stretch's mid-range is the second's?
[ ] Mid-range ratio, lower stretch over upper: 0.80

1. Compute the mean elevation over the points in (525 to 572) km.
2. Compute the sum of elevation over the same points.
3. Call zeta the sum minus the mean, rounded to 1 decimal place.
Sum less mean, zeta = 46.4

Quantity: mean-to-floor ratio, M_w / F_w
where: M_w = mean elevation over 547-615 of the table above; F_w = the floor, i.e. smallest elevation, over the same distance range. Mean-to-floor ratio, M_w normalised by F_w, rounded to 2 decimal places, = 1.17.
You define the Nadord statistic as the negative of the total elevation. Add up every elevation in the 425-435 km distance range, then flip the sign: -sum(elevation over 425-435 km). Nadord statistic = -10.1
